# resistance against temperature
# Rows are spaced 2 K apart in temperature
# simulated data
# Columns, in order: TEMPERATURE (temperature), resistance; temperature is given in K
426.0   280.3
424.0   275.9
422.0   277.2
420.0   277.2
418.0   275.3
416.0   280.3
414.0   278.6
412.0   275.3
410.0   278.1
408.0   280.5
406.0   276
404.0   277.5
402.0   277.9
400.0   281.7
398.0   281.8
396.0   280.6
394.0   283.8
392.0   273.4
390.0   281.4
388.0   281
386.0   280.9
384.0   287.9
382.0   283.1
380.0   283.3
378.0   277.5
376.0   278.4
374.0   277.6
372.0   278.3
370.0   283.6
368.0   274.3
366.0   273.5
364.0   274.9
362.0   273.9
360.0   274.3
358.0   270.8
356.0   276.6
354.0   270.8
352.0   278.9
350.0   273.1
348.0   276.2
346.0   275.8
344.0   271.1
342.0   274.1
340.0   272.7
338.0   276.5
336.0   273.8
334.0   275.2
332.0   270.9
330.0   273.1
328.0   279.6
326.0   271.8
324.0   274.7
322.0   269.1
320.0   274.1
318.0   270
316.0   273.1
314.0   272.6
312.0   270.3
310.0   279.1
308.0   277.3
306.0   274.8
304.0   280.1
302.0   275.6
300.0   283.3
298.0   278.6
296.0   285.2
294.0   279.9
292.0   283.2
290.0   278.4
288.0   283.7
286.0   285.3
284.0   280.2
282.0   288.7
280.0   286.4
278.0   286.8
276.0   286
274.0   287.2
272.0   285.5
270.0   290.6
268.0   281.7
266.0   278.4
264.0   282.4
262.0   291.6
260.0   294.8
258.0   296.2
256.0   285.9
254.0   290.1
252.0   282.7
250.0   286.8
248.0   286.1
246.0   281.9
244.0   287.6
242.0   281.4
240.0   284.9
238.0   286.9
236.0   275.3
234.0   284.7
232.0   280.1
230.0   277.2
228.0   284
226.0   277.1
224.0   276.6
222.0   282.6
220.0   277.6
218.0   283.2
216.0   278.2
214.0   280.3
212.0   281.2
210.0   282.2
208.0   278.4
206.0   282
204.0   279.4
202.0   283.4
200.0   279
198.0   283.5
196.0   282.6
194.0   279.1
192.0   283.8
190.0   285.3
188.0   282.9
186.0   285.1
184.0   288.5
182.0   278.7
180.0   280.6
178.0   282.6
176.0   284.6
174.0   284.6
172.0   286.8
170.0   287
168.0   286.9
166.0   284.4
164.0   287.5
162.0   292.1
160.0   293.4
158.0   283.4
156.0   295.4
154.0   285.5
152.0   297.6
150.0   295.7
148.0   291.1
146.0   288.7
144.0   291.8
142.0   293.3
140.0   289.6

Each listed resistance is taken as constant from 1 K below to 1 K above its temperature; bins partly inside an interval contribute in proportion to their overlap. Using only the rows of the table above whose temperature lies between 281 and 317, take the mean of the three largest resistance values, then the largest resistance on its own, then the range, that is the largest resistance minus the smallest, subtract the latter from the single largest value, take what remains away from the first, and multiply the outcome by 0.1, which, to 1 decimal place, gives 1.6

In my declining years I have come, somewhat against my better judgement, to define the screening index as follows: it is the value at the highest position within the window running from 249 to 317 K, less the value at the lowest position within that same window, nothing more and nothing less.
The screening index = -14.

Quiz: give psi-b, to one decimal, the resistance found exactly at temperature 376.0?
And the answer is 278.4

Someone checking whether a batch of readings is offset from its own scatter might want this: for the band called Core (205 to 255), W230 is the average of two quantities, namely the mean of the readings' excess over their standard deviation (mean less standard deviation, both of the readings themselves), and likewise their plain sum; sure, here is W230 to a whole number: 3664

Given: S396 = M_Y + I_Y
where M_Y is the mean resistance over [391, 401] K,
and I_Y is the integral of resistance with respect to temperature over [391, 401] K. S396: 3083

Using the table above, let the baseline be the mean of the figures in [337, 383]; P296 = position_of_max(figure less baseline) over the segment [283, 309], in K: 286.0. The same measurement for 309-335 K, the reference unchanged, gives 328.0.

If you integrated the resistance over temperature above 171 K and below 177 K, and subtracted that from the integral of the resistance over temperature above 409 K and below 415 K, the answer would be -48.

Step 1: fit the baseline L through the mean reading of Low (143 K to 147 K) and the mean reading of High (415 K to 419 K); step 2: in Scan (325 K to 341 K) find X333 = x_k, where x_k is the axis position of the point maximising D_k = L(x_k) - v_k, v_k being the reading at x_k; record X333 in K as 332.0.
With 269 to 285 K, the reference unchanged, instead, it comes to 284.0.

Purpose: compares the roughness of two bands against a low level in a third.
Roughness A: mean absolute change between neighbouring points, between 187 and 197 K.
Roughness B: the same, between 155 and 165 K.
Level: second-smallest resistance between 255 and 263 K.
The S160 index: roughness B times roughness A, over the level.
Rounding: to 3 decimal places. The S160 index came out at 0.072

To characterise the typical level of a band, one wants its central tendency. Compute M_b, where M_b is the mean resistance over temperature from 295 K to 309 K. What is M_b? 279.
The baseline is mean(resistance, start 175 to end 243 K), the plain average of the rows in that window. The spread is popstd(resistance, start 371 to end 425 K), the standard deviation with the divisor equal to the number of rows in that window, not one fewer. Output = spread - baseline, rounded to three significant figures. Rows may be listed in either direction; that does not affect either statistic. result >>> -278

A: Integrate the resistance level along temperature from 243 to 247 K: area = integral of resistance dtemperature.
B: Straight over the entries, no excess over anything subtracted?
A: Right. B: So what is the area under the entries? 1139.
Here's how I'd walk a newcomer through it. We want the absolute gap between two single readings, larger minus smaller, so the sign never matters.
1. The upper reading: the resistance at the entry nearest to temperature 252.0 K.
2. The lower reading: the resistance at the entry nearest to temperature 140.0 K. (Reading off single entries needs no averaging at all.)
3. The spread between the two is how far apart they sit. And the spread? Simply 6.9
